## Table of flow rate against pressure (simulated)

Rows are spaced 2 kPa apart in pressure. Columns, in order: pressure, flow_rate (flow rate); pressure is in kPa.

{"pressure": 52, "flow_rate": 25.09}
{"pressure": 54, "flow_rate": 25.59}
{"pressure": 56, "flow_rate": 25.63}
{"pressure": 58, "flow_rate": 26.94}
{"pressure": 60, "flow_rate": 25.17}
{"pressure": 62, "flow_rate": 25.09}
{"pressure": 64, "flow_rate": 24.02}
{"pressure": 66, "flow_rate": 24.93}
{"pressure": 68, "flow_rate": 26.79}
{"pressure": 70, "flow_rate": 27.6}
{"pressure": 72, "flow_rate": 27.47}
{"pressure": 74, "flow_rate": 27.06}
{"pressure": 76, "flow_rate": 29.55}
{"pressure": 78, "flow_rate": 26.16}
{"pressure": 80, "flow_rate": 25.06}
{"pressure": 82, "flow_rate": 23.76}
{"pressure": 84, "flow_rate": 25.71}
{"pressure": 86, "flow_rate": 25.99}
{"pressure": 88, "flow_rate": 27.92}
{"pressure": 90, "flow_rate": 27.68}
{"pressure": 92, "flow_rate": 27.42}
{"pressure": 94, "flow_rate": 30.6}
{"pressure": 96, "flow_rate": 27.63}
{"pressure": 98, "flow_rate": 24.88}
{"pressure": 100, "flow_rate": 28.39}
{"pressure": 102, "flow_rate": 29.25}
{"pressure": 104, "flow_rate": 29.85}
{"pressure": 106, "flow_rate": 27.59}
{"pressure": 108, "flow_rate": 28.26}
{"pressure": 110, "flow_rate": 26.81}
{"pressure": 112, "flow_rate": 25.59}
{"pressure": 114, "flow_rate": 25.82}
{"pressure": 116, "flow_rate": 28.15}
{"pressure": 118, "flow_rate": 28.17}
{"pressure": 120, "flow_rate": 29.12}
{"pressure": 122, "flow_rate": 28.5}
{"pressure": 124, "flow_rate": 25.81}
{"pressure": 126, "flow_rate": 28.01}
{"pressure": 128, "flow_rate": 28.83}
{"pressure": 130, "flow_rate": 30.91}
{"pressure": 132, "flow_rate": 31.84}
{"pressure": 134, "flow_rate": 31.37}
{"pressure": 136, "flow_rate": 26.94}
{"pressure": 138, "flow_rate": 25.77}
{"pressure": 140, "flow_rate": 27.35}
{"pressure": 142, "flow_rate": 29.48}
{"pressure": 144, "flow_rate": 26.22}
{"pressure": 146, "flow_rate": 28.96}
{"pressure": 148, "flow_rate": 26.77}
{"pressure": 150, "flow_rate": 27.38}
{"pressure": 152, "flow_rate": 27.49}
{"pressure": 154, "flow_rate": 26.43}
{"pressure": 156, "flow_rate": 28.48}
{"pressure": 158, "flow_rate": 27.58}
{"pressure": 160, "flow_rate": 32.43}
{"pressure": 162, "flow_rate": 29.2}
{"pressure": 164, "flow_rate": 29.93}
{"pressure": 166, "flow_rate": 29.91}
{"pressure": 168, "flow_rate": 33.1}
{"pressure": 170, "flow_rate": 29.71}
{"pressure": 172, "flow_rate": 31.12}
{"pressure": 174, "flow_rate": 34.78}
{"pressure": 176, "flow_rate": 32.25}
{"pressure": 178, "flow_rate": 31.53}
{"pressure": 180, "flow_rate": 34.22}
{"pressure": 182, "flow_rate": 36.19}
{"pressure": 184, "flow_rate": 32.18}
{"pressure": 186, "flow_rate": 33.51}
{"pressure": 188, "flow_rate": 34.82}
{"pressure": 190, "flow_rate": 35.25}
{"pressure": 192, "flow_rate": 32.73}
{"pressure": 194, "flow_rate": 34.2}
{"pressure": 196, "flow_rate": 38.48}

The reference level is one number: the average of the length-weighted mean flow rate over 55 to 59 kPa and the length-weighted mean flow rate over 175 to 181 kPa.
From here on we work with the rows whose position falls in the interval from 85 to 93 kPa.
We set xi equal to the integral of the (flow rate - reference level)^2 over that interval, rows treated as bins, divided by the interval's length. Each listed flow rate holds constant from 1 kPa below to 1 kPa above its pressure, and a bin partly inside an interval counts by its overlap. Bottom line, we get 5.5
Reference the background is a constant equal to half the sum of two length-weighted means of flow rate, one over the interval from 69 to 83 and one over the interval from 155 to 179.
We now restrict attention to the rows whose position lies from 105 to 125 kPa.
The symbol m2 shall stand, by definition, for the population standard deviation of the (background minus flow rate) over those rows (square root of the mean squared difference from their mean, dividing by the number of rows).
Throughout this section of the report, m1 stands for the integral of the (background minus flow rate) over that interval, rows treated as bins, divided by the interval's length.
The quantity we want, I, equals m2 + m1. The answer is 2.6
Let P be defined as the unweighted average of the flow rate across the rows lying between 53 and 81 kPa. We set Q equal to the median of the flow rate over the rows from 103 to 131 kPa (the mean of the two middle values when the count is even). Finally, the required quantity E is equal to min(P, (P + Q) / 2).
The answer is 26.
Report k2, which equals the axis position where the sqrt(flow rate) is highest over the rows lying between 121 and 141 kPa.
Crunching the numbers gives 132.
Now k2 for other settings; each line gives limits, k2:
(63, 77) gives 76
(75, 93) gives 76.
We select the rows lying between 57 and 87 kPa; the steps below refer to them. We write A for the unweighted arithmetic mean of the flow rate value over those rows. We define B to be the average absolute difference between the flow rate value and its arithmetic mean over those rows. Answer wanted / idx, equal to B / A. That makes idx 0.046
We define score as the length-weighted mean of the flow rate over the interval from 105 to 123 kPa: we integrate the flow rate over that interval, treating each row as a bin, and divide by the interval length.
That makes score 27.6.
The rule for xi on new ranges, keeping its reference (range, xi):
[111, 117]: 10.1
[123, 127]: 7.8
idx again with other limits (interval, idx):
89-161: 0.049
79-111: 0.053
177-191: 0.039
